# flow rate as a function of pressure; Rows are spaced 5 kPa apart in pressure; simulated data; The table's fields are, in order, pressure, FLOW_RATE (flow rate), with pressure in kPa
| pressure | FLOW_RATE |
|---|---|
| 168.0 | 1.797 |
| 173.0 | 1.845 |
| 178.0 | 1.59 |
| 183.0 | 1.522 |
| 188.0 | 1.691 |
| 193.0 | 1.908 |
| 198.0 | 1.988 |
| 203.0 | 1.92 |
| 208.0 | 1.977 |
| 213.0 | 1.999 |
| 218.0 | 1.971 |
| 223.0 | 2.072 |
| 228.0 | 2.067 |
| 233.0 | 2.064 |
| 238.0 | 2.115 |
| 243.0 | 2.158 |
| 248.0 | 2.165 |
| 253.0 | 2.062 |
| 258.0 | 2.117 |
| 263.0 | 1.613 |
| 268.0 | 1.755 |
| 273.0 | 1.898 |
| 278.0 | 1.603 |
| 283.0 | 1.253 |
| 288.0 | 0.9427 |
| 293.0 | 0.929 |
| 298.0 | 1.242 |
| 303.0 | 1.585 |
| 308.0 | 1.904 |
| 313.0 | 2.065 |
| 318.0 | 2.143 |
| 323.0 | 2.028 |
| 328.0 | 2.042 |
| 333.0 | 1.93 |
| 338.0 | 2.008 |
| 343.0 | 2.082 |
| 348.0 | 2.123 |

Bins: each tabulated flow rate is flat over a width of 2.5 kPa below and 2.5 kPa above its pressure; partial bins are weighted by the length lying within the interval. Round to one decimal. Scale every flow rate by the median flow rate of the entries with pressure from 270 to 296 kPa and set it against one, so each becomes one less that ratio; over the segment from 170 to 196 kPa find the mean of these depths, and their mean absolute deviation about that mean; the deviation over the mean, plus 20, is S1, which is 19.7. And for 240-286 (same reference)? 19.6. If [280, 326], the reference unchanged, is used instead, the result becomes 18.7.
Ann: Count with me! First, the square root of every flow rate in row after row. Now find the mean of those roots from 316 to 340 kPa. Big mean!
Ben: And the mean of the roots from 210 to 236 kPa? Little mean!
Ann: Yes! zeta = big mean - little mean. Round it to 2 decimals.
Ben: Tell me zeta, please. 0.00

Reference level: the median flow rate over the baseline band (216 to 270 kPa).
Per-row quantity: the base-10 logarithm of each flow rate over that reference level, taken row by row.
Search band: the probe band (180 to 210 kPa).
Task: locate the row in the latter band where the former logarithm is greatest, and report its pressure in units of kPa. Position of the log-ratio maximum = 198.0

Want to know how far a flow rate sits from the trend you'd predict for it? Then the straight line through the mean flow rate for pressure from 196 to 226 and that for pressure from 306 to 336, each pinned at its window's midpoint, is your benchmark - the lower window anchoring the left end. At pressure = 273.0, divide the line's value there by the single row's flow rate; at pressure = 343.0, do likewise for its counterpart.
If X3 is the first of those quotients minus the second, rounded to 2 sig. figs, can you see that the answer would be 0.084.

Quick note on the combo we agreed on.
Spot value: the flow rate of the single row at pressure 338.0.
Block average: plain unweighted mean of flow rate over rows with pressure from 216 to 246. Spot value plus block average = 4.1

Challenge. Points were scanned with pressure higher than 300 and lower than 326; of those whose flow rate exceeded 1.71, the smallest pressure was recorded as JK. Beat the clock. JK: 308.0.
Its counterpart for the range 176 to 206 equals 193.0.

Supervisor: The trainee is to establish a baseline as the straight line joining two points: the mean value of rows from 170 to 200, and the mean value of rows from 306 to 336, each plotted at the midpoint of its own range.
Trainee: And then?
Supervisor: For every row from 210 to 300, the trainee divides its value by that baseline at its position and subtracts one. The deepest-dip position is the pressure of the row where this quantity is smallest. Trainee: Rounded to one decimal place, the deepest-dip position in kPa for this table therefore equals 293.0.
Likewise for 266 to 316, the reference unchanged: 293.0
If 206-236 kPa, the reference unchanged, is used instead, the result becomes 218.0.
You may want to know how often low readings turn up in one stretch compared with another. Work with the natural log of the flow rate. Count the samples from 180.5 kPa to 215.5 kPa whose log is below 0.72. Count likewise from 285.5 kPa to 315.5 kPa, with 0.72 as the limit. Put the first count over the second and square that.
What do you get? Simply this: 2.0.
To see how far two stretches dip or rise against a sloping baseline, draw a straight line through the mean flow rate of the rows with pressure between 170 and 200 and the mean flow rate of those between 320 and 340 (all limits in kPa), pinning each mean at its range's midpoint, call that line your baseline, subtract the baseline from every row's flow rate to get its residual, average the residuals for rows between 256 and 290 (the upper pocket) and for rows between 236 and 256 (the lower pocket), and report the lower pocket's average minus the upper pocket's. 0.57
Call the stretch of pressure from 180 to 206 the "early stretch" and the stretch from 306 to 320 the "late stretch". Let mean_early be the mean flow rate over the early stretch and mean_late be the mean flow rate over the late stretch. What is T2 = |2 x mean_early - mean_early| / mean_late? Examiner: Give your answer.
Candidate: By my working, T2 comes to 0.89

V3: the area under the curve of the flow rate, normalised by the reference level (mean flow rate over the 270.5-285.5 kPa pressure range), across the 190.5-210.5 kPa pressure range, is 25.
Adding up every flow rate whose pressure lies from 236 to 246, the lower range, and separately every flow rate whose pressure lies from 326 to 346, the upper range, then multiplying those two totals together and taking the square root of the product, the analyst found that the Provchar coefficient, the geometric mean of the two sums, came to 5.9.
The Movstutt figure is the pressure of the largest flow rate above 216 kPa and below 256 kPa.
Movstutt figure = 248.0 kPa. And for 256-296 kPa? 258.0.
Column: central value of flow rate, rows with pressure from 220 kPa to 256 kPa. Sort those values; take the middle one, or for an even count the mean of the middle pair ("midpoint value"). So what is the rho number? 2.07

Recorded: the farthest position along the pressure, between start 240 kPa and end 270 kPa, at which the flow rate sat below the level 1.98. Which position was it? 268.0 kPa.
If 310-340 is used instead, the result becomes 333.0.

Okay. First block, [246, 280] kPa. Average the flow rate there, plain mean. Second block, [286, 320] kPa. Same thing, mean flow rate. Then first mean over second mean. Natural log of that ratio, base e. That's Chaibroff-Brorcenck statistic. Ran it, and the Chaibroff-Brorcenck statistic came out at 0.20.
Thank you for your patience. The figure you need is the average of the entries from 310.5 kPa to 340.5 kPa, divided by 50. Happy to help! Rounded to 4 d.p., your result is 0.0407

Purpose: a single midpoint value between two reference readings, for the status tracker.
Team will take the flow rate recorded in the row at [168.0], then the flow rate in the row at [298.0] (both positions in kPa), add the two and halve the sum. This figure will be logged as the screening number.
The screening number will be 1.5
